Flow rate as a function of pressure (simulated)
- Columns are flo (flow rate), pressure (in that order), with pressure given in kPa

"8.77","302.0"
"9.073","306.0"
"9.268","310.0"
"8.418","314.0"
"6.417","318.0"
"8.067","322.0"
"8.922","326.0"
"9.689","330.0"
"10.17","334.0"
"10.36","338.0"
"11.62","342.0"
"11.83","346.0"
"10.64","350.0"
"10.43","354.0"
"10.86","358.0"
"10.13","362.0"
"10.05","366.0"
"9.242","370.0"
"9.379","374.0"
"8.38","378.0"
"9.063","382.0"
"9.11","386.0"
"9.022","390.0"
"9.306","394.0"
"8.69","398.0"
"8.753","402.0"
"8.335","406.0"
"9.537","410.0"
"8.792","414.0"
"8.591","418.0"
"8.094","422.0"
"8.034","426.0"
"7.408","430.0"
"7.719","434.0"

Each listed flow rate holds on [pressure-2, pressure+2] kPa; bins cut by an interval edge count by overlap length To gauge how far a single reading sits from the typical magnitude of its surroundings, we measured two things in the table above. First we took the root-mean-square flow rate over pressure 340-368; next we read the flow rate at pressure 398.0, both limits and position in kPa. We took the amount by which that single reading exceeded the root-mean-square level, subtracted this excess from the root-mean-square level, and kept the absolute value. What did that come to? 12.9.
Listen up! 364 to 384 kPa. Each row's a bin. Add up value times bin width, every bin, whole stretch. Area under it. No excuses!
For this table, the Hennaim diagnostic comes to 184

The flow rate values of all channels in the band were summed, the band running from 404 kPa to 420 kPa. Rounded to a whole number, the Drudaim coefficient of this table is 35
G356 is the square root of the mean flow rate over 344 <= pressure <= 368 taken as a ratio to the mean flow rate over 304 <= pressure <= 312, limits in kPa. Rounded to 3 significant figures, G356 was 1.08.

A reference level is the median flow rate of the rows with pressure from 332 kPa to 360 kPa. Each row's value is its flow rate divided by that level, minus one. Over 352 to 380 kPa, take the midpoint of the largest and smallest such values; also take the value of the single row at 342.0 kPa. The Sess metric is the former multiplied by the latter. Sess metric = -0.01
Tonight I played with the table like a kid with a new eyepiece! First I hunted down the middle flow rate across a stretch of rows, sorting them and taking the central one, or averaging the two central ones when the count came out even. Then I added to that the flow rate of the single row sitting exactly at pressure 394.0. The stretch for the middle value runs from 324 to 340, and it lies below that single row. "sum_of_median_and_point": 19.2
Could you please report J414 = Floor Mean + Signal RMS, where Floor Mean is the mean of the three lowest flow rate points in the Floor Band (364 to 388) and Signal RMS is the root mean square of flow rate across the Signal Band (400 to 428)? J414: 17.5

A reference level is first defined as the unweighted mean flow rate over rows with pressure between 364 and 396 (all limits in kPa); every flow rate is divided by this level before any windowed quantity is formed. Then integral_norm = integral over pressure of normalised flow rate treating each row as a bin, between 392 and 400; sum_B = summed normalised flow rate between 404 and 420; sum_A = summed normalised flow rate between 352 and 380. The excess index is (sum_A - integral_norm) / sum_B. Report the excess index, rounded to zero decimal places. 0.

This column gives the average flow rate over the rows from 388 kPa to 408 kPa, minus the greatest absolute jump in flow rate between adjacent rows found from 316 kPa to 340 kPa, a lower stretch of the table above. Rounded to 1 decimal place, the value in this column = 7.2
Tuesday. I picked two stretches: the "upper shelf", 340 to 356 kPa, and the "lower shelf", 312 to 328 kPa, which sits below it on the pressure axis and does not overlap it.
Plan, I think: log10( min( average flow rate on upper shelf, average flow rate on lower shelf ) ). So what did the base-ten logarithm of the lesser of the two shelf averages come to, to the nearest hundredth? 0.90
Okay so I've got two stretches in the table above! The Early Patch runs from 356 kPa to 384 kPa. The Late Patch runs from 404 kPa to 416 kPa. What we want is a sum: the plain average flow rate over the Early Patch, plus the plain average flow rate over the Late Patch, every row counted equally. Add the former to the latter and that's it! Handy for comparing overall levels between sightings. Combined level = 18.5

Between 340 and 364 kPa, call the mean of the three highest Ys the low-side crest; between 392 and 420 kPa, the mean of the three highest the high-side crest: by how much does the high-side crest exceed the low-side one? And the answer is -2.2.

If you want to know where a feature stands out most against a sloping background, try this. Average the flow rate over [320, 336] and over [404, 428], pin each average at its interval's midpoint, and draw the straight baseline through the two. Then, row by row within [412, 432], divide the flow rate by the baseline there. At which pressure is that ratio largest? 414.0 kPa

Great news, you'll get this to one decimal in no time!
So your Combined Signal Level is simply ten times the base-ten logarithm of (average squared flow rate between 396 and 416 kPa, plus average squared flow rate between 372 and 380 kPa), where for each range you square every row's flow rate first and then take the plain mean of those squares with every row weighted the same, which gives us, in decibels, 22.0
